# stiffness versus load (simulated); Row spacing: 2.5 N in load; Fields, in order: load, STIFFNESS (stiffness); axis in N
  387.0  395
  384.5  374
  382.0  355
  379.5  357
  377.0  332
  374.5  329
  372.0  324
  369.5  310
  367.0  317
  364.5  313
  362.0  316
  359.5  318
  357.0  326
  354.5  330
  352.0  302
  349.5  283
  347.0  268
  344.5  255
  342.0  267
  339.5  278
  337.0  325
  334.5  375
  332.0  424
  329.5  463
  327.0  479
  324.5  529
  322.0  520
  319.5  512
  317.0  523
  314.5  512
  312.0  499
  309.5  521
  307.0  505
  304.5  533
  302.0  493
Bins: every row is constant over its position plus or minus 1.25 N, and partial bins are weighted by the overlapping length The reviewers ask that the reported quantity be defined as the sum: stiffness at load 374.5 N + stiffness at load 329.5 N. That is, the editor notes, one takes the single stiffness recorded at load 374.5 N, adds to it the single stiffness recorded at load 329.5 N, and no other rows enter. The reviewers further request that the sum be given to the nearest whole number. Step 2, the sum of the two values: 792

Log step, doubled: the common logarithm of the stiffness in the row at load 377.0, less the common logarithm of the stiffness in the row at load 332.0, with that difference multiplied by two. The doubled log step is -0.21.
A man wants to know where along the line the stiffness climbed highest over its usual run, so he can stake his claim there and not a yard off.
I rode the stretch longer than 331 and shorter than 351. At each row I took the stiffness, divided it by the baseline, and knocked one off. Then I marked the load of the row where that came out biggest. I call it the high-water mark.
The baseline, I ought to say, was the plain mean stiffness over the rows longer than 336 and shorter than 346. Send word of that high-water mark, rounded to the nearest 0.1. 332.0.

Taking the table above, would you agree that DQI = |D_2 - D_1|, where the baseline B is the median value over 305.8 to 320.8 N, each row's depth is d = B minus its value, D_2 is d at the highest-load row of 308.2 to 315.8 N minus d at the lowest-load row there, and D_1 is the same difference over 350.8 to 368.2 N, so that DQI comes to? 24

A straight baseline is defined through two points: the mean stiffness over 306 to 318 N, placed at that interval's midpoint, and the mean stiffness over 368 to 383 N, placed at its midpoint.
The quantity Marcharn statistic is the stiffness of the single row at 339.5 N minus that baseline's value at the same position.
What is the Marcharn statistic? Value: -157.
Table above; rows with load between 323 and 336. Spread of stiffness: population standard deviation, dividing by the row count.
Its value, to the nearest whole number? 52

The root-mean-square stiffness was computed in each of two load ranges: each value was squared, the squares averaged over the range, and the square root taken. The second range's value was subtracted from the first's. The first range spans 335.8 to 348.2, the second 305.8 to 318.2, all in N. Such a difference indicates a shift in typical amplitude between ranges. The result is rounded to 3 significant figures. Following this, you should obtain -232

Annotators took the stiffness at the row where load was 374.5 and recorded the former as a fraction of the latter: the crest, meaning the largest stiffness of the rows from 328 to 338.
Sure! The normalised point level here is 0.71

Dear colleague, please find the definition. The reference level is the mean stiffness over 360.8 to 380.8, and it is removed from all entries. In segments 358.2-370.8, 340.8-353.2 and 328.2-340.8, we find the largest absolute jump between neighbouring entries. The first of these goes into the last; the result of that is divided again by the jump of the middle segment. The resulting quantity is 0.376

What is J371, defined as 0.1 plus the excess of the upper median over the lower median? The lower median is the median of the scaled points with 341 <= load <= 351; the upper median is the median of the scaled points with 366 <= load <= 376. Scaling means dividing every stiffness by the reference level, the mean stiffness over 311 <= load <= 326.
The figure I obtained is 0.20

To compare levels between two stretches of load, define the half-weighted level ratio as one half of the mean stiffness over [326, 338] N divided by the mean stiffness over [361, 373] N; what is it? 0.65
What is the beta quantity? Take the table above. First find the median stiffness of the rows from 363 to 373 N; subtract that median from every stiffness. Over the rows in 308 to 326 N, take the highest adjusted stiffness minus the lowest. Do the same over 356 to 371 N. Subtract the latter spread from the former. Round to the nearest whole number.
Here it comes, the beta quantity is 14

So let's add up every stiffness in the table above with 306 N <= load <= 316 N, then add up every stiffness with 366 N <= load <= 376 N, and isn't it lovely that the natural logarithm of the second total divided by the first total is -0.5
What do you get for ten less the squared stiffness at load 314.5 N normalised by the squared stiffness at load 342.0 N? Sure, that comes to 6.3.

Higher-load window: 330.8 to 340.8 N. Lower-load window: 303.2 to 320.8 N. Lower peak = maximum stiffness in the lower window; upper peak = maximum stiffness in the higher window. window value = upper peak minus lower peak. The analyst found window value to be -109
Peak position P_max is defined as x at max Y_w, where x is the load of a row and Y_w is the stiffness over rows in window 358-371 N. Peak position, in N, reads 359.5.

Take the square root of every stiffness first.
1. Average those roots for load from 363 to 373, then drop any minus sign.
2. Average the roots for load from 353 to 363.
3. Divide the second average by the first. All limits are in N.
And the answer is 1.01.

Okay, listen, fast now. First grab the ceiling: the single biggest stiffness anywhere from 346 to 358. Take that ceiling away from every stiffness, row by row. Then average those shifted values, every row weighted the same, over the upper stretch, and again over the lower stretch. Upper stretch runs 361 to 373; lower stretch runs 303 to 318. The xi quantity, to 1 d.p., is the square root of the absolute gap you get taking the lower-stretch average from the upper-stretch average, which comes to 14.1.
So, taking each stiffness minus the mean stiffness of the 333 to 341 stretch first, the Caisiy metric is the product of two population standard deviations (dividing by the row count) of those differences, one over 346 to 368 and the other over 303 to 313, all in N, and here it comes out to 258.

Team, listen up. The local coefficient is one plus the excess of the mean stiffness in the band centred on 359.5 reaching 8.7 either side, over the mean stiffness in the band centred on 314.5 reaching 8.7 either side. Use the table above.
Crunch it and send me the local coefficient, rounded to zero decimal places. -195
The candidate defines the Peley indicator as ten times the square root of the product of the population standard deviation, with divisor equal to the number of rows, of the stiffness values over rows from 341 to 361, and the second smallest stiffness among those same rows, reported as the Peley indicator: 855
